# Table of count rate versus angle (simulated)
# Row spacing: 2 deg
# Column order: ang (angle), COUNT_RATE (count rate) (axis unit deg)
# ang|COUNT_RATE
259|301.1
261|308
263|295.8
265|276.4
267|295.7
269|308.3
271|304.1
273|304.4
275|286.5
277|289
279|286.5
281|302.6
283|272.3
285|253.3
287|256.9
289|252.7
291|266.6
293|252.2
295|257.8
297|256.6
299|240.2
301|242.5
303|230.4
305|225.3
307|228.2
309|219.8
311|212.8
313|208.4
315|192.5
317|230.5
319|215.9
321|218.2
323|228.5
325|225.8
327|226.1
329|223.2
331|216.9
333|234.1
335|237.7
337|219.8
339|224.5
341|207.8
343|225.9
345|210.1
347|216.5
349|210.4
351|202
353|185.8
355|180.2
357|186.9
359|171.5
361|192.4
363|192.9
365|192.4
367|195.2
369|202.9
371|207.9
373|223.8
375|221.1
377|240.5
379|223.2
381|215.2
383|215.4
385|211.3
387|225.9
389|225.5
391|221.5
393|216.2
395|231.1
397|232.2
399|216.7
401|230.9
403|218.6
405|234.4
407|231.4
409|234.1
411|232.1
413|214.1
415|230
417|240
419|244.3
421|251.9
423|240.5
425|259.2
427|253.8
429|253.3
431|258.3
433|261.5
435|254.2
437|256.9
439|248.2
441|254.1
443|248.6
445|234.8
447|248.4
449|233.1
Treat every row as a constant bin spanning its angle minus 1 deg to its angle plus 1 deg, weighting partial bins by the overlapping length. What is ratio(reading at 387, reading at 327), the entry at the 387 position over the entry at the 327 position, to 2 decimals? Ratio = 1.00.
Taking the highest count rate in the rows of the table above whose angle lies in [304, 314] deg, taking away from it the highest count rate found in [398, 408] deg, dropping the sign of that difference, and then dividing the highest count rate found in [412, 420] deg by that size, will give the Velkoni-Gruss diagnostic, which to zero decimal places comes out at 39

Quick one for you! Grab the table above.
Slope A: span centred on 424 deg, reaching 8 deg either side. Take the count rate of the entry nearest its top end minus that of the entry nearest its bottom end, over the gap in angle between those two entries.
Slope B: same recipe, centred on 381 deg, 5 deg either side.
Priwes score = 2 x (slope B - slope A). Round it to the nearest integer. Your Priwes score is -10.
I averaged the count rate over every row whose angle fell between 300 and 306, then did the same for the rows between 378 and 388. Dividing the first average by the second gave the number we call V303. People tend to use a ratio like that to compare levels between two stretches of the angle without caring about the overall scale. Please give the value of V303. 1.07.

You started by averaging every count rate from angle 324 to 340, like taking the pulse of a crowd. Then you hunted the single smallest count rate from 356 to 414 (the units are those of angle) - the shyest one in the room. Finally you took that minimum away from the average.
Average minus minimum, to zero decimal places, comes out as 55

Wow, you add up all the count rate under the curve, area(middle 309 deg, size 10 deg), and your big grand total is 2189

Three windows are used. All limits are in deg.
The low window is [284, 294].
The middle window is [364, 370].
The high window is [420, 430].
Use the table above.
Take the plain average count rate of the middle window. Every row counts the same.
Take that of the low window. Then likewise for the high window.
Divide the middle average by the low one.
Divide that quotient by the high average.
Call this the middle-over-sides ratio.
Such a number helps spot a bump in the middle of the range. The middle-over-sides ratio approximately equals 0.0031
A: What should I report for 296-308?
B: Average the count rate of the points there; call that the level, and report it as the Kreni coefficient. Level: 237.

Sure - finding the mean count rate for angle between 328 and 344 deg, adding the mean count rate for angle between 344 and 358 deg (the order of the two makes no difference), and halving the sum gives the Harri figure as 211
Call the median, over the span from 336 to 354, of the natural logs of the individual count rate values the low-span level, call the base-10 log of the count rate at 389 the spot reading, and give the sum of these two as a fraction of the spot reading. 3.27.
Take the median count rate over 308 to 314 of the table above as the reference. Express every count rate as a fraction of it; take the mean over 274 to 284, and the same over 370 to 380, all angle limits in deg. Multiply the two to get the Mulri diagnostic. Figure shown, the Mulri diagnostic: 1.42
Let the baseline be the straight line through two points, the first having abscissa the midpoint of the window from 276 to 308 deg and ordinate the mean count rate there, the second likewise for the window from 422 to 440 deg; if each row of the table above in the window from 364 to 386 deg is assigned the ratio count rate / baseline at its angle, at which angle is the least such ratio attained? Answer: 365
